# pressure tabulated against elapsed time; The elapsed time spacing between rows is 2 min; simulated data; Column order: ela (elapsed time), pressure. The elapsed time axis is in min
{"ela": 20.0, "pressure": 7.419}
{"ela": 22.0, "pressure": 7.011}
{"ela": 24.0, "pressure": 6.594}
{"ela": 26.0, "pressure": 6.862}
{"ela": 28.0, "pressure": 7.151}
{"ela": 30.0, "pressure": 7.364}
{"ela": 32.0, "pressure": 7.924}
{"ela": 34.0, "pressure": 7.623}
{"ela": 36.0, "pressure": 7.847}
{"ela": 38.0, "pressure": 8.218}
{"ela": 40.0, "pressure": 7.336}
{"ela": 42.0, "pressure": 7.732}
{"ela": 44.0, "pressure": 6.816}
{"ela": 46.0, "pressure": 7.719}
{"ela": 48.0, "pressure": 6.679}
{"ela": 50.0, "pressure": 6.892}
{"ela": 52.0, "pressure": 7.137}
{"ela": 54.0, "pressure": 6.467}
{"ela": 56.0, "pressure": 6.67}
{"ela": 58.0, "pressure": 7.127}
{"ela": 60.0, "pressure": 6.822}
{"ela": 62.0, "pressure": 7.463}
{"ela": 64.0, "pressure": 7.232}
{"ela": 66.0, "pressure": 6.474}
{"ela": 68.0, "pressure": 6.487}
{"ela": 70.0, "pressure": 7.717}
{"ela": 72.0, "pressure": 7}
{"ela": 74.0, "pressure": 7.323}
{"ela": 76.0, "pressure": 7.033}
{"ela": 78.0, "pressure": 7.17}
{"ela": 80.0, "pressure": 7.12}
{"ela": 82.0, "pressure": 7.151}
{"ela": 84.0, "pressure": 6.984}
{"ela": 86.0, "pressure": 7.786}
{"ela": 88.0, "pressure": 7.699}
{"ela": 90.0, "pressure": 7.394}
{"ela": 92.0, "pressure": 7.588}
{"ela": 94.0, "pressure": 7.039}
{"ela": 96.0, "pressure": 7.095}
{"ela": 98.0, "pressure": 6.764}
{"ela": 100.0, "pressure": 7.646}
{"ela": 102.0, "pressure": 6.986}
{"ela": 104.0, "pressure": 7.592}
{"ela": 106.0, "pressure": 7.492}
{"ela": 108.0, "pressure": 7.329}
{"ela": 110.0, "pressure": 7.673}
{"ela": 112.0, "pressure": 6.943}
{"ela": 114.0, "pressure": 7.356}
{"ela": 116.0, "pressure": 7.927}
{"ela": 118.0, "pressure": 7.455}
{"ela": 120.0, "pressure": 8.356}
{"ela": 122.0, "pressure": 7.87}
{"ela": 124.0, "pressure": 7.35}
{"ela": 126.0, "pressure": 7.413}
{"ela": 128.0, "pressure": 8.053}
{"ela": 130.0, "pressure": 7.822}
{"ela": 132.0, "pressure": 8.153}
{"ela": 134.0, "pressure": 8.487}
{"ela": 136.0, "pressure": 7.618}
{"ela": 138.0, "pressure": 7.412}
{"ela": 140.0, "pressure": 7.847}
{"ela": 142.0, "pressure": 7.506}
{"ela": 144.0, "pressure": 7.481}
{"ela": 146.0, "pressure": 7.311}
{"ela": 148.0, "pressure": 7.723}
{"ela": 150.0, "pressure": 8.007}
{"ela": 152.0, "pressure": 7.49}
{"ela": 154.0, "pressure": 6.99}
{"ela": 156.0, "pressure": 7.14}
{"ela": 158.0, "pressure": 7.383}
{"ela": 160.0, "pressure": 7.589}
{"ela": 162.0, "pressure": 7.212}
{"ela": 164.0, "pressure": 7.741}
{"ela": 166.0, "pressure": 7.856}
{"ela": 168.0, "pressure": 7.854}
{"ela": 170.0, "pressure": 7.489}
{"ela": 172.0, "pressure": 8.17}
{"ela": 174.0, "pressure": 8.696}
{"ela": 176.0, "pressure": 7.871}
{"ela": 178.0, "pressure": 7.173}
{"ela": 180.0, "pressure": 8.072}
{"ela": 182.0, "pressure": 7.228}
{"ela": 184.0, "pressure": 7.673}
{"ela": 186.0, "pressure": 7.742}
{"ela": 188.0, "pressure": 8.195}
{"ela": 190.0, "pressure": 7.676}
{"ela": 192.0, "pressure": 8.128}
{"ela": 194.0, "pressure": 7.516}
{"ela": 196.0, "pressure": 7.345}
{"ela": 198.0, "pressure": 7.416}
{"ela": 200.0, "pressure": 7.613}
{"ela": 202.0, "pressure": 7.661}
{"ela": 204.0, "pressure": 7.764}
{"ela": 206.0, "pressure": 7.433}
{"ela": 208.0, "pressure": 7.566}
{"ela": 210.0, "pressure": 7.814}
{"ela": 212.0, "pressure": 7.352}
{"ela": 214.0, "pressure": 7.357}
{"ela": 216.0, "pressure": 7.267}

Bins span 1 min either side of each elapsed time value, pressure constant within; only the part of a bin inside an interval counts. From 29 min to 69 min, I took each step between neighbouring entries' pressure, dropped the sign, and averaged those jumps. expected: 0.49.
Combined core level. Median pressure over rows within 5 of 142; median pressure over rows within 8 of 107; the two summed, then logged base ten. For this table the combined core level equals 1.17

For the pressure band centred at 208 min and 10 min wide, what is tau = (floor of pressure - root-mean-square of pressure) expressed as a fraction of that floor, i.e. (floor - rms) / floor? -0.0321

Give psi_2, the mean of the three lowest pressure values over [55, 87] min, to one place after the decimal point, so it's 6.5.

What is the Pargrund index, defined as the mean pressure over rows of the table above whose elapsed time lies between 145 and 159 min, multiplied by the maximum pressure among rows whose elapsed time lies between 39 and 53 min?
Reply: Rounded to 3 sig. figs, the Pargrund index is 57.5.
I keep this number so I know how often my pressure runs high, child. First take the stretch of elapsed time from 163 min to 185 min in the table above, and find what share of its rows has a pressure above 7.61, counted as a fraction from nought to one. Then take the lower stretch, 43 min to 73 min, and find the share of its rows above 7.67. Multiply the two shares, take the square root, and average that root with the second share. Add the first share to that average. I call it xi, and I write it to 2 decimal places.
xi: 0.95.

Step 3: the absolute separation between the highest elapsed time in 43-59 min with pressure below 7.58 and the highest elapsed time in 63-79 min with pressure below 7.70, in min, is 20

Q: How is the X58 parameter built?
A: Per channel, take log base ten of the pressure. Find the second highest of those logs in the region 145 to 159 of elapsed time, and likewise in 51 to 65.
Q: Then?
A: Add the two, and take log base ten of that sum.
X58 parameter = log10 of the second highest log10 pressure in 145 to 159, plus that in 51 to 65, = 0.242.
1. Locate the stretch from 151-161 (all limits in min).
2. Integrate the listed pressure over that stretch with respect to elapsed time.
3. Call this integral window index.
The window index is 73.2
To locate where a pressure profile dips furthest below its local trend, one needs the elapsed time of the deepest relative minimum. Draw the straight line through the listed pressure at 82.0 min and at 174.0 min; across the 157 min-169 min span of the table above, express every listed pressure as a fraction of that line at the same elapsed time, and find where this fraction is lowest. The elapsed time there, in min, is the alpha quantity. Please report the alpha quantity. 162.0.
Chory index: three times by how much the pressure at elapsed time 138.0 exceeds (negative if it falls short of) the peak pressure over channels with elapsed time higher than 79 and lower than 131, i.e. -2.8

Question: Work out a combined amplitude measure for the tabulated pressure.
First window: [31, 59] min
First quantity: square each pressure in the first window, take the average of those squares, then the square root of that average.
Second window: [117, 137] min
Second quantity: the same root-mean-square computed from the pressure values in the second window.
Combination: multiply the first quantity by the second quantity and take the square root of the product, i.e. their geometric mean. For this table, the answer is 7.59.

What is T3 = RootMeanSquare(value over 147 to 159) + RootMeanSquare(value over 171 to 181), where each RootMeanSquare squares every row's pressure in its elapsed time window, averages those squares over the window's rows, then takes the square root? 15.5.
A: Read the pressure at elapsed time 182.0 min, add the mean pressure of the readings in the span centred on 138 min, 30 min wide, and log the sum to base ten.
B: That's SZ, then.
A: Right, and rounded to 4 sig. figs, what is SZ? 1.174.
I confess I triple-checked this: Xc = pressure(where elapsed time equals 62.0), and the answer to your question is 7.463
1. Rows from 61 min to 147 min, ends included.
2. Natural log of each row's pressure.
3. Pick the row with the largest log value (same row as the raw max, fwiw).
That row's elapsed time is 134.0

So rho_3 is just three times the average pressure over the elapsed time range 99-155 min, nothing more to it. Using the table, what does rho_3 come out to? 22.9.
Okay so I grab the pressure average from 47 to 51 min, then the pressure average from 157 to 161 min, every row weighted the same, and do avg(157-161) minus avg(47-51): 0.70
